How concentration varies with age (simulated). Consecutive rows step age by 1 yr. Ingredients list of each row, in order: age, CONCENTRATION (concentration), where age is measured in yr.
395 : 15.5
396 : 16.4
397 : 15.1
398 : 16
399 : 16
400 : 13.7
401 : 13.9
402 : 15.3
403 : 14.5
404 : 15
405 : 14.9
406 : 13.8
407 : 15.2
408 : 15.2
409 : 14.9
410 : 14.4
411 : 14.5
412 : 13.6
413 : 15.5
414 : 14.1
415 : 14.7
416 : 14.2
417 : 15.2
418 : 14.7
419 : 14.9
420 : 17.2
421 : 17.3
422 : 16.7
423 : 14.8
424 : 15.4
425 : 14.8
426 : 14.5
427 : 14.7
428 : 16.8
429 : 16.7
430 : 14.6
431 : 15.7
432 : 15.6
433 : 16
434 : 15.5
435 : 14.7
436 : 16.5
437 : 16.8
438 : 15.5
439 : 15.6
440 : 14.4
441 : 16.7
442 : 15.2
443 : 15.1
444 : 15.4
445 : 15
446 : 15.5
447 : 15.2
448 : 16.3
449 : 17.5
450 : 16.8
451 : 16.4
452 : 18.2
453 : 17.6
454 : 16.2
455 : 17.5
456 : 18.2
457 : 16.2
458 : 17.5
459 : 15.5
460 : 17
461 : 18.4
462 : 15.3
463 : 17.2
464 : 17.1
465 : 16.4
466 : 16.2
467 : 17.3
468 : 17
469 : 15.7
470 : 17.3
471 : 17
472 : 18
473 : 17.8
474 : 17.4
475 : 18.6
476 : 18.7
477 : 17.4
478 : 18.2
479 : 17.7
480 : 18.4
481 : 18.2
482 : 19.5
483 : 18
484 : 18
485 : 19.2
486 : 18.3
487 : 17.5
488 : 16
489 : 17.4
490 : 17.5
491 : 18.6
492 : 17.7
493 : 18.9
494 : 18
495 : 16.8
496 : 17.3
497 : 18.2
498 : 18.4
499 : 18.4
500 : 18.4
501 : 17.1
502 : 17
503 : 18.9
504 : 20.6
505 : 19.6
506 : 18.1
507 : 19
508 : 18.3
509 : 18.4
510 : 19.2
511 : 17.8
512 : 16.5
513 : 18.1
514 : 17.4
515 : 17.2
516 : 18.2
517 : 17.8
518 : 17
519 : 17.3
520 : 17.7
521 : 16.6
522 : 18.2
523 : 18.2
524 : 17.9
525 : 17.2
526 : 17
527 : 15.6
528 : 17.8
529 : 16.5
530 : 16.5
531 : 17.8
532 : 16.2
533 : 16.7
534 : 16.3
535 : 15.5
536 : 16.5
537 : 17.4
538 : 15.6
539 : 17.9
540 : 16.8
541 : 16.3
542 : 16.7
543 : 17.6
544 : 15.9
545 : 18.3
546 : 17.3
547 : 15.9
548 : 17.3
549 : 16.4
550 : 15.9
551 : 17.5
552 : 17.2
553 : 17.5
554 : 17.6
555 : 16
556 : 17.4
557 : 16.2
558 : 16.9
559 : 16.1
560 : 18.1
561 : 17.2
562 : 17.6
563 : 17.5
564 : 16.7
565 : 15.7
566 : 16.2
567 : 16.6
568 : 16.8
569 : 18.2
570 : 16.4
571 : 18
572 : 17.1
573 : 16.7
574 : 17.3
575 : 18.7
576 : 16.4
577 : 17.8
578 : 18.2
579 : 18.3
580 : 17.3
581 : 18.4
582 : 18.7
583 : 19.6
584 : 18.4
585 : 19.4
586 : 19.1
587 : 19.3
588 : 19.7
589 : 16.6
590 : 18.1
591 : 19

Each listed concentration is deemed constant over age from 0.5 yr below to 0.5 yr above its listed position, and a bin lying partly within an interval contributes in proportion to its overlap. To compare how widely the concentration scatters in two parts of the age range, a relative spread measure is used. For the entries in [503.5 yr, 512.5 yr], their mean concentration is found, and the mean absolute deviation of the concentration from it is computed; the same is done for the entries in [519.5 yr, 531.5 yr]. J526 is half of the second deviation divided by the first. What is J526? 0.39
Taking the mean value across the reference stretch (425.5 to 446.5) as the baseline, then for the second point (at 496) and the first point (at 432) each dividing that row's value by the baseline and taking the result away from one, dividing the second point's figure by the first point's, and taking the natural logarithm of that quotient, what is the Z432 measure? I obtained 3.5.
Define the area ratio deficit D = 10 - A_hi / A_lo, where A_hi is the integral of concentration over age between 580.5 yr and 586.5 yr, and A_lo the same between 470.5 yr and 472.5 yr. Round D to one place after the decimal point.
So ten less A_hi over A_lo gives 6.8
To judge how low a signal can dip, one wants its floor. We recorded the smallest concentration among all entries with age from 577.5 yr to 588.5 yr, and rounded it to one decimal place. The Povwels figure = 17.3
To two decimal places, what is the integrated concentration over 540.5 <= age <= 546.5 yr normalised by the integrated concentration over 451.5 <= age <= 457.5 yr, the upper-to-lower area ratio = 0.98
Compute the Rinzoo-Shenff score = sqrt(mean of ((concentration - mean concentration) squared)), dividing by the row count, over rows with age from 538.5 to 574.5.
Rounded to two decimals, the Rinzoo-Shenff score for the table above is 0.72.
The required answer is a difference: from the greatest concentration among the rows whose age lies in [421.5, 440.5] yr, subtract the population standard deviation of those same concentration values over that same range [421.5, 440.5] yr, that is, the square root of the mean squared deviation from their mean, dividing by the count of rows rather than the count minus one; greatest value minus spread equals 16.0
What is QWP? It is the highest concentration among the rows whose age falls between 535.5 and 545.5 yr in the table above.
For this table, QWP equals 18.3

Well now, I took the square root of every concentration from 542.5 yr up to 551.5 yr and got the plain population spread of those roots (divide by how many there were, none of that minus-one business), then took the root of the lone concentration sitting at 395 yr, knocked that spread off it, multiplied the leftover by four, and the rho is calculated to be 15.3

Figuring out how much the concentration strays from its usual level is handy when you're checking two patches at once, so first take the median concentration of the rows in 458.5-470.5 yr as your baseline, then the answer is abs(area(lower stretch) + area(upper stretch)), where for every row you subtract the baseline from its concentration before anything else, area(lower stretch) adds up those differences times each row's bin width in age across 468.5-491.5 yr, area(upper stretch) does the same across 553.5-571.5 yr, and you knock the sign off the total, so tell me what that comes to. 19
